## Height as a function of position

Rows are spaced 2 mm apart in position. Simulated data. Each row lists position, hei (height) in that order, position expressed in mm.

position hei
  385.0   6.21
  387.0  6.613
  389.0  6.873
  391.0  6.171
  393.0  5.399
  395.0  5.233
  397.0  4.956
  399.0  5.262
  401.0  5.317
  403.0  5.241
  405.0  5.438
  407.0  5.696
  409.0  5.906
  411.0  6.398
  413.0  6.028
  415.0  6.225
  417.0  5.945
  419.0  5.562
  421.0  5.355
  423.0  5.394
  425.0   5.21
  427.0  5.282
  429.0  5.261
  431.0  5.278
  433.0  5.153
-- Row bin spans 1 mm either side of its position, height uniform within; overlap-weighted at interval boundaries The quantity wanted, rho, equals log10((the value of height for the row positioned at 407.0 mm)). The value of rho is 0.76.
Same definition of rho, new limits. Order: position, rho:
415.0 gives 0.79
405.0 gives 0.74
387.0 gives 0.82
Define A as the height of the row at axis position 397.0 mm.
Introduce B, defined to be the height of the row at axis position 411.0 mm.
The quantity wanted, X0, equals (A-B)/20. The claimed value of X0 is -0.07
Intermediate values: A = 4.956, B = 6.398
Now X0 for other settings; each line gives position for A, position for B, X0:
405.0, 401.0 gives 0.01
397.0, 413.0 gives -0.05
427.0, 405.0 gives -0.01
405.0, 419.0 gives -0.01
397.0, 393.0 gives -0.02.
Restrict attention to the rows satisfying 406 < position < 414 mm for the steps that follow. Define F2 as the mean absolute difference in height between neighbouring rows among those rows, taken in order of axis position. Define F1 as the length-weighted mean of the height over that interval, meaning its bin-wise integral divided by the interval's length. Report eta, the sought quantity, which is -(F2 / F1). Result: -0.06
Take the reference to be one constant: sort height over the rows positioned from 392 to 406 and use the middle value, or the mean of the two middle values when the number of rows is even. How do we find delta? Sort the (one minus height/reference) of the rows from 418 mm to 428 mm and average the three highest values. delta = -0.004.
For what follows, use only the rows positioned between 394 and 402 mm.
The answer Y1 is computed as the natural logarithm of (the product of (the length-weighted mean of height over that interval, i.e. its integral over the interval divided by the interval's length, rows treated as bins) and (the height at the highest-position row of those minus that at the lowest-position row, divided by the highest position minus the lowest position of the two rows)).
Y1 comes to -2.6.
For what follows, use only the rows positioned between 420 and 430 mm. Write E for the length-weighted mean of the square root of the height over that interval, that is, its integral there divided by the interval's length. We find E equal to 2.30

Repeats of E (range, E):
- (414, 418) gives 2.47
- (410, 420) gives 2.46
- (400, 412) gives 2.38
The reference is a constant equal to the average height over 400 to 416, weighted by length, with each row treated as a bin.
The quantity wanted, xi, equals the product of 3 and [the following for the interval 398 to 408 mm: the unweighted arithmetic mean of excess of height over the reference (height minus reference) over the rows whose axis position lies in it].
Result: -1.2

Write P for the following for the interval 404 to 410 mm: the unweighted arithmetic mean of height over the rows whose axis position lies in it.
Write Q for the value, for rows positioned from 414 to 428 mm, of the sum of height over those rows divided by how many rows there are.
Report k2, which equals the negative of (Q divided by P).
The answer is -0.98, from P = 5.68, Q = 5.57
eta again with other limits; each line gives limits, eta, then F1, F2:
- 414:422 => -0.05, 5.8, 0.29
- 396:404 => -0.03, 5.2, 0.15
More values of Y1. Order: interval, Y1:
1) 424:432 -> -2.8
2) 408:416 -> -1.1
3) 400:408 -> -1.1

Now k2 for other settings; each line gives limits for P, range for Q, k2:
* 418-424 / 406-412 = -1.10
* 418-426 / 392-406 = -0.98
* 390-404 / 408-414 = -1.14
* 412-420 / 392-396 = -0.89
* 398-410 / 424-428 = -0.96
